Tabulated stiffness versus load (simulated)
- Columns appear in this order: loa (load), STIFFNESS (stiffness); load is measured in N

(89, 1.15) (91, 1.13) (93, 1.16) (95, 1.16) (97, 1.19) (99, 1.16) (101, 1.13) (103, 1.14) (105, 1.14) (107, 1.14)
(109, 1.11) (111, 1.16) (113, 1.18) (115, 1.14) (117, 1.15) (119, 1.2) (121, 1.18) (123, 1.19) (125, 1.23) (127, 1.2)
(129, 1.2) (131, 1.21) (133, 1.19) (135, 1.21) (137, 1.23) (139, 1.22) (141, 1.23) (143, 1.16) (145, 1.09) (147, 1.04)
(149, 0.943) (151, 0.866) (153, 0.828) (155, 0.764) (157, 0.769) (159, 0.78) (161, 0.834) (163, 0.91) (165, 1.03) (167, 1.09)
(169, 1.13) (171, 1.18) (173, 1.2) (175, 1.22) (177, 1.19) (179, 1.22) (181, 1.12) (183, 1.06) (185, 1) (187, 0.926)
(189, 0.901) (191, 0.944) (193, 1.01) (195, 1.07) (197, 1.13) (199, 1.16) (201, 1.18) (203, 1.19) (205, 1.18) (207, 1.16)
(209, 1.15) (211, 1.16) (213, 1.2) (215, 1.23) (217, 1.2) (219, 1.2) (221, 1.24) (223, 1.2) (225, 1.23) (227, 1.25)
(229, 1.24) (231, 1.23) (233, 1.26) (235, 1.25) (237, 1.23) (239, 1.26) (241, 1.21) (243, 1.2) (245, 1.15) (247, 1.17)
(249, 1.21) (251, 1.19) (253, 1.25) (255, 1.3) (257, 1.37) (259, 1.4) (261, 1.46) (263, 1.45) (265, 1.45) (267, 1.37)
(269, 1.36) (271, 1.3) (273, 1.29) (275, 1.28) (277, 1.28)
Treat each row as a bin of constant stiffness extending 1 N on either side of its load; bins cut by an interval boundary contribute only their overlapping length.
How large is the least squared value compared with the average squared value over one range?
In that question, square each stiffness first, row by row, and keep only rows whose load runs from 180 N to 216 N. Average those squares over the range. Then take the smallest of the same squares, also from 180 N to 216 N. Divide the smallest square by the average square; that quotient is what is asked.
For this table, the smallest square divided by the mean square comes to 0.67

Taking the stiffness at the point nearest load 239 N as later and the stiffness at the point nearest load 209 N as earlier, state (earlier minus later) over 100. -0.0011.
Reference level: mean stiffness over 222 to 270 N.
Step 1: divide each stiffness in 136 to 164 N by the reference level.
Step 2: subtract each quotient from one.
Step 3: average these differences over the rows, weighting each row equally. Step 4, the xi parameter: 0.24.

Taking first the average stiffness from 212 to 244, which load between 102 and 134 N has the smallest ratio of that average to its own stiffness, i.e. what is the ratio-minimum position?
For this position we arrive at 125 N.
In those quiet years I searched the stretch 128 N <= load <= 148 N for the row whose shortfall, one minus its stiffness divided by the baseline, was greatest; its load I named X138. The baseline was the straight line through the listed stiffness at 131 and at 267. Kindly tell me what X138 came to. 147 N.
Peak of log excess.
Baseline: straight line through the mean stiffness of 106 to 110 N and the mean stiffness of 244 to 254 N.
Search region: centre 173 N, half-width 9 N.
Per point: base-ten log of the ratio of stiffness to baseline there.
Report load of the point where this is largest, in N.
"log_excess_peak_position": 175 N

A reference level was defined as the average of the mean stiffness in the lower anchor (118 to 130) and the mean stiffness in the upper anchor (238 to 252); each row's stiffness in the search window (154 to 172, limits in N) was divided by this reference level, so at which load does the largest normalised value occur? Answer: 171 N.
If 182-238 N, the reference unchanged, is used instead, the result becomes 233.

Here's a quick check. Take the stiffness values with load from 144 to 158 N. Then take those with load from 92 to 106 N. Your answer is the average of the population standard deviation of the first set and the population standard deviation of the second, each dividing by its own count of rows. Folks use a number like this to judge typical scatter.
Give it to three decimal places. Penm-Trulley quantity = 0.069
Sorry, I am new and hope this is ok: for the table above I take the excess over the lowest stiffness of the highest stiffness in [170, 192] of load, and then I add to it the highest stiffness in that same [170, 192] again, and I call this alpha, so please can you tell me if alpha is 1.5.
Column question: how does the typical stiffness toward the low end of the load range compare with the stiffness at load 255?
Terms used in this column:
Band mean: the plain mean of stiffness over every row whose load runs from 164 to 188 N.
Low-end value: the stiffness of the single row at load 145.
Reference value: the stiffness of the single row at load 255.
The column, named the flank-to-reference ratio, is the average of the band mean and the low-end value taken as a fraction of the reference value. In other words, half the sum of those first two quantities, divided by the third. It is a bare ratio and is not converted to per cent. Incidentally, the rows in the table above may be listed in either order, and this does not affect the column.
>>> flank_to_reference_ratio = 0.848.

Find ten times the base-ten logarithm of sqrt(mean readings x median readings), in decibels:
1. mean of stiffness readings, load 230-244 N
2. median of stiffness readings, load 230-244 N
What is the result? 0.91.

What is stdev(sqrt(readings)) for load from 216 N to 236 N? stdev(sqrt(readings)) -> 0.010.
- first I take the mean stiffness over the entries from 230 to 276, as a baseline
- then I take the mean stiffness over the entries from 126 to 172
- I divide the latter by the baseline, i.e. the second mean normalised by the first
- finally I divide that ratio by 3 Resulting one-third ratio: 0.27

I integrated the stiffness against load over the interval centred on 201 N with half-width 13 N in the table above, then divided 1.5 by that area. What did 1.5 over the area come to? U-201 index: 0.052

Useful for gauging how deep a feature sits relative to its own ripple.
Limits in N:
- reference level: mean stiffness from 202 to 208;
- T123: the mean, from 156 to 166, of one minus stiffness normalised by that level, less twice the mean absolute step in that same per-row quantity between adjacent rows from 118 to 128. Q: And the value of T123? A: 0.22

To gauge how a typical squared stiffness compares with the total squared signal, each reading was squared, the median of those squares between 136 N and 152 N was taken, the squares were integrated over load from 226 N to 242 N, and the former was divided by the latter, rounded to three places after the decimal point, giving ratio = 0.051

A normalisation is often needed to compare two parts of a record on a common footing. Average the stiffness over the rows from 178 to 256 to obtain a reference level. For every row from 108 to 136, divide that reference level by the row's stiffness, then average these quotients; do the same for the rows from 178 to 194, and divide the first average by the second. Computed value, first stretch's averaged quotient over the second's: 0.86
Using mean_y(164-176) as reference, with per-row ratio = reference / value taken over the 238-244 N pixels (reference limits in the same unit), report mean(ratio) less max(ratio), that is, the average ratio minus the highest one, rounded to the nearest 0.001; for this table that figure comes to -0.018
